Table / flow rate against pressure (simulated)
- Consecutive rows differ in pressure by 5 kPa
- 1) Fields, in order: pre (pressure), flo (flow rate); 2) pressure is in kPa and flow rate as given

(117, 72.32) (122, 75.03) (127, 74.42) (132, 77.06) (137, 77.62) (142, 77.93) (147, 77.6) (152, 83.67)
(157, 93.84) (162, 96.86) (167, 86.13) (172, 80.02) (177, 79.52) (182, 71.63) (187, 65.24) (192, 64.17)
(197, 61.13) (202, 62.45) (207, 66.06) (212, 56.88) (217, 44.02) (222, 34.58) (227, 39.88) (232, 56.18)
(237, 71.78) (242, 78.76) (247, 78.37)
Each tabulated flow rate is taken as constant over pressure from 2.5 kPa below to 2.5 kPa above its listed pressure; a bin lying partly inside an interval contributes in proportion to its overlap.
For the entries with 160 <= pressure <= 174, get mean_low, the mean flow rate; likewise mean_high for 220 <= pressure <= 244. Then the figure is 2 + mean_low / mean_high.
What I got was 3.56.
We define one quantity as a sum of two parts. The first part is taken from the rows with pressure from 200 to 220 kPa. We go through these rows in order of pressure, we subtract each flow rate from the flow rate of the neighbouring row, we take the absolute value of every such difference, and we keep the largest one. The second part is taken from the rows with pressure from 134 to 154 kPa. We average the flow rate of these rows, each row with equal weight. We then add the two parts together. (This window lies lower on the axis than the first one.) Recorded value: 92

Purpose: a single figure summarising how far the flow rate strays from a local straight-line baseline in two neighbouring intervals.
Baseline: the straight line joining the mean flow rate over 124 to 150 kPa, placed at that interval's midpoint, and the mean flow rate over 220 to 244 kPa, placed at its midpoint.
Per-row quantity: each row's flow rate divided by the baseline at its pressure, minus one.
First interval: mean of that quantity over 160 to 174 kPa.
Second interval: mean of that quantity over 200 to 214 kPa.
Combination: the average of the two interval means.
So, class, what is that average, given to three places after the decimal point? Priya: 0.123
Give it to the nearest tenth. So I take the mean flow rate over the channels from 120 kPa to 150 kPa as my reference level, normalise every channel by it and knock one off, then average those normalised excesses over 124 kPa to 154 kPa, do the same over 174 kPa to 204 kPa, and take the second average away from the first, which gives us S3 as 0.1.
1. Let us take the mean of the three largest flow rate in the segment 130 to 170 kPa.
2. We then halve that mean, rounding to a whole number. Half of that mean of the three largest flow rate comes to 46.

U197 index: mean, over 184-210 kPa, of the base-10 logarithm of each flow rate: 1.80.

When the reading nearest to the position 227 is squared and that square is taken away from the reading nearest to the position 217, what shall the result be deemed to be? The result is -1546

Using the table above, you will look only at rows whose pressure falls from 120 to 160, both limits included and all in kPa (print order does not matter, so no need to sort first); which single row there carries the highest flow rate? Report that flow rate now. 93.84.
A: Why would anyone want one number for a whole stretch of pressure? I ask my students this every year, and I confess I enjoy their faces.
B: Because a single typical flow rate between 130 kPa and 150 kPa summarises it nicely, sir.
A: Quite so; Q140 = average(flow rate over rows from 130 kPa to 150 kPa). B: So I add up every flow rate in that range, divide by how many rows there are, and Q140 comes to 78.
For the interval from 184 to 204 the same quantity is 63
